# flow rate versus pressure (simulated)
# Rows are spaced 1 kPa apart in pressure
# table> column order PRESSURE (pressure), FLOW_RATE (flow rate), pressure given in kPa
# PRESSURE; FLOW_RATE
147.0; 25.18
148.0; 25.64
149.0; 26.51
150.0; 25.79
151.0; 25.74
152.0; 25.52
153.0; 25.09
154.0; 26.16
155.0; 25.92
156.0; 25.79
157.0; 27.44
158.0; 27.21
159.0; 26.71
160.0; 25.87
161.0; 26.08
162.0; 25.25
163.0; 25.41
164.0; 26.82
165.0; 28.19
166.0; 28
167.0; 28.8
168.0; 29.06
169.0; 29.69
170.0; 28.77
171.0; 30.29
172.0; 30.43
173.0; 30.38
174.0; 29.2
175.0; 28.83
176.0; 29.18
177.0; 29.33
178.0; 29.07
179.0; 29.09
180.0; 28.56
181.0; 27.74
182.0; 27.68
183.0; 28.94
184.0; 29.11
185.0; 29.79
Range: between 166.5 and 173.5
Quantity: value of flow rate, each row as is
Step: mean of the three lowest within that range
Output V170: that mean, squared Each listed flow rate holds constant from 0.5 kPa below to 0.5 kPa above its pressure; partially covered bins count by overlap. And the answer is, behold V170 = 834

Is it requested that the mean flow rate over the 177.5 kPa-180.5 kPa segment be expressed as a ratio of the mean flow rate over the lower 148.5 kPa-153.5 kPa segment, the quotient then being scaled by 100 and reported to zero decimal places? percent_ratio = 112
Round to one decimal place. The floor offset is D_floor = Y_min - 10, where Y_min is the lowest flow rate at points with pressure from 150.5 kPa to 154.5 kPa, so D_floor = 15.1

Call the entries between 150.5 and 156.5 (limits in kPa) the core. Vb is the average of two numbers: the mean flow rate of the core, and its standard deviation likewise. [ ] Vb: 13.0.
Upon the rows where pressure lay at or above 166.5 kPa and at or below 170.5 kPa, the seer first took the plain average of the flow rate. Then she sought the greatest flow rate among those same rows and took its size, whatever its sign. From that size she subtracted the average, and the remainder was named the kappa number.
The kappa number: 0.61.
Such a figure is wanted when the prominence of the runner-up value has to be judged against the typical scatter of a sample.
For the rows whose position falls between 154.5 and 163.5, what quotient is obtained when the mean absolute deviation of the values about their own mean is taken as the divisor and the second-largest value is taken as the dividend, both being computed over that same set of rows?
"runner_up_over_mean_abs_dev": 44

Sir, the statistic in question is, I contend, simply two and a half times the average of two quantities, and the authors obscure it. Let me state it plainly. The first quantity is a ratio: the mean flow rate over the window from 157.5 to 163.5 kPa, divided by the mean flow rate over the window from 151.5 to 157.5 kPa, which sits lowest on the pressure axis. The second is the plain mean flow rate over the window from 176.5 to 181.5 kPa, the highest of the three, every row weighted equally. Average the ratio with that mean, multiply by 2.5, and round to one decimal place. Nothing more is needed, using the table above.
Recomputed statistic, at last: 37.2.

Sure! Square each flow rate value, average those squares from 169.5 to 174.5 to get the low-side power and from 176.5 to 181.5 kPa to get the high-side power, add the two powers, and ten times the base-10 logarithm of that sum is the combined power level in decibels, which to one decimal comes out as 32.3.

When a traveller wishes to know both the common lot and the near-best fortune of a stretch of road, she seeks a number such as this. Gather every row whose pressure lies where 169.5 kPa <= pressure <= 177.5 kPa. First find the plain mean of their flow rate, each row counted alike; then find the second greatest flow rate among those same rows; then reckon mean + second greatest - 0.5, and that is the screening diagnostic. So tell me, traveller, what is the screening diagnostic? 59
